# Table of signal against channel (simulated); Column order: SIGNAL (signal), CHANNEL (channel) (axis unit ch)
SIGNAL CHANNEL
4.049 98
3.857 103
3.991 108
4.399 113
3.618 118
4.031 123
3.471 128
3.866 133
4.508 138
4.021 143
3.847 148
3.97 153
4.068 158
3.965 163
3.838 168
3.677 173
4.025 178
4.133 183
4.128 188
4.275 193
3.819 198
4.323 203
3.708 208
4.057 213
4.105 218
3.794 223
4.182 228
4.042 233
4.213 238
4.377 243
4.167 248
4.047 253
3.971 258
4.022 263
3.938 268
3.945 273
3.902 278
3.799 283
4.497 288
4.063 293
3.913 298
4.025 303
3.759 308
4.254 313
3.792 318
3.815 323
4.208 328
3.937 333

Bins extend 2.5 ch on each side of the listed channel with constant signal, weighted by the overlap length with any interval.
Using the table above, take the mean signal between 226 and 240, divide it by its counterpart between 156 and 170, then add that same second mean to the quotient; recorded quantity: 5.00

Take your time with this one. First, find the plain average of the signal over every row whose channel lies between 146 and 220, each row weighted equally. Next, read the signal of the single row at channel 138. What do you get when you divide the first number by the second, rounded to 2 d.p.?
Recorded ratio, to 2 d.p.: 0.89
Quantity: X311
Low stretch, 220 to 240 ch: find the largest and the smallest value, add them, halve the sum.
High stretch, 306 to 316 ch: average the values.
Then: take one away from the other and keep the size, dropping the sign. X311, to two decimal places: 0.00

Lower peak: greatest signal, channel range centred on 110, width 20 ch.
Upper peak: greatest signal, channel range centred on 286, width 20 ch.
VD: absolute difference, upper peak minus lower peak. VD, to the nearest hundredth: 0.10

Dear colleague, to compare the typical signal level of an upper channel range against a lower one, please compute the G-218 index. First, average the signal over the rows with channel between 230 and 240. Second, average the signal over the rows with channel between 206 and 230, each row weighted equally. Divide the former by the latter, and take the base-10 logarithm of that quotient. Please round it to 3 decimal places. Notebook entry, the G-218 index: 0.017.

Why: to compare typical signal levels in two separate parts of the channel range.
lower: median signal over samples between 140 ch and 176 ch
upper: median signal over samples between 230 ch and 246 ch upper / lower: 1.06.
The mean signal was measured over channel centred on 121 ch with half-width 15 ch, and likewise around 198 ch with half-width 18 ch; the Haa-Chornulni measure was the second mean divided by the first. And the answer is 1.04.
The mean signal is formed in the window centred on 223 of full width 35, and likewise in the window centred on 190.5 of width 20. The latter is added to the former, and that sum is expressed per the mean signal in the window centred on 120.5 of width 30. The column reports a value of 2.08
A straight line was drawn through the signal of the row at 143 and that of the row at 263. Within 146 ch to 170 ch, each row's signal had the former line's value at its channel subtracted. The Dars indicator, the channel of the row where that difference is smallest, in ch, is 168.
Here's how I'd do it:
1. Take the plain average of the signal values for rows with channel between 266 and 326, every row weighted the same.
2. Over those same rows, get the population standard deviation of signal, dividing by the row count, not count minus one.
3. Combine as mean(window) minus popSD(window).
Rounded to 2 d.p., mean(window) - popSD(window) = 3.77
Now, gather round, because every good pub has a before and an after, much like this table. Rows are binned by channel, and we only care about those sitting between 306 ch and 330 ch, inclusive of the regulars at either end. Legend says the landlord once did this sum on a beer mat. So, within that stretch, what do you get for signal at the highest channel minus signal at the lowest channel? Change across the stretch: 0.4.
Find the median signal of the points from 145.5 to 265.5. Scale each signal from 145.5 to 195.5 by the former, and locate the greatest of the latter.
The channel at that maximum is 193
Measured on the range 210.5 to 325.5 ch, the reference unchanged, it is 288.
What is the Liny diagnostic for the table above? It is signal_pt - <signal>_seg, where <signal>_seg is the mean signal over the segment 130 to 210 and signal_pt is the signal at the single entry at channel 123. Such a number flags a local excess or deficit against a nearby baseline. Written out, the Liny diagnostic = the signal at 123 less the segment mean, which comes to 0.0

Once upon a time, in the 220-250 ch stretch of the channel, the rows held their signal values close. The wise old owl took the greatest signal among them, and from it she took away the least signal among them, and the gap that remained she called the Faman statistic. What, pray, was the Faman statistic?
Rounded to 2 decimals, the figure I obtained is 0.58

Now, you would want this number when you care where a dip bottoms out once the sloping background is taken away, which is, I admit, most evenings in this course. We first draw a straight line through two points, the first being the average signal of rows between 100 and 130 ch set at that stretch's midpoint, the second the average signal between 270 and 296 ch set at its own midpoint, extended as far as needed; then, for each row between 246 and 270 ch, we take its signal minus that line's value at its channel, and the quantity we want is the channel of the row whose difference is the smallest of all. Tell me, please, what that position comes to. 268 ch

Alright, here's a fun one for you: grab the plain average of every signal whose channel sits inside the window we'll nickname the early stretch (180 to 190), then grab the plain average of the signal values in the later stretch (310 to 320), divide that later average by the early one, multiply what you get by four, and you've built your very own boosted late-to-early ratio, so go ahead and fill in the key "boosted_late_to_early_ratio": 3.90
